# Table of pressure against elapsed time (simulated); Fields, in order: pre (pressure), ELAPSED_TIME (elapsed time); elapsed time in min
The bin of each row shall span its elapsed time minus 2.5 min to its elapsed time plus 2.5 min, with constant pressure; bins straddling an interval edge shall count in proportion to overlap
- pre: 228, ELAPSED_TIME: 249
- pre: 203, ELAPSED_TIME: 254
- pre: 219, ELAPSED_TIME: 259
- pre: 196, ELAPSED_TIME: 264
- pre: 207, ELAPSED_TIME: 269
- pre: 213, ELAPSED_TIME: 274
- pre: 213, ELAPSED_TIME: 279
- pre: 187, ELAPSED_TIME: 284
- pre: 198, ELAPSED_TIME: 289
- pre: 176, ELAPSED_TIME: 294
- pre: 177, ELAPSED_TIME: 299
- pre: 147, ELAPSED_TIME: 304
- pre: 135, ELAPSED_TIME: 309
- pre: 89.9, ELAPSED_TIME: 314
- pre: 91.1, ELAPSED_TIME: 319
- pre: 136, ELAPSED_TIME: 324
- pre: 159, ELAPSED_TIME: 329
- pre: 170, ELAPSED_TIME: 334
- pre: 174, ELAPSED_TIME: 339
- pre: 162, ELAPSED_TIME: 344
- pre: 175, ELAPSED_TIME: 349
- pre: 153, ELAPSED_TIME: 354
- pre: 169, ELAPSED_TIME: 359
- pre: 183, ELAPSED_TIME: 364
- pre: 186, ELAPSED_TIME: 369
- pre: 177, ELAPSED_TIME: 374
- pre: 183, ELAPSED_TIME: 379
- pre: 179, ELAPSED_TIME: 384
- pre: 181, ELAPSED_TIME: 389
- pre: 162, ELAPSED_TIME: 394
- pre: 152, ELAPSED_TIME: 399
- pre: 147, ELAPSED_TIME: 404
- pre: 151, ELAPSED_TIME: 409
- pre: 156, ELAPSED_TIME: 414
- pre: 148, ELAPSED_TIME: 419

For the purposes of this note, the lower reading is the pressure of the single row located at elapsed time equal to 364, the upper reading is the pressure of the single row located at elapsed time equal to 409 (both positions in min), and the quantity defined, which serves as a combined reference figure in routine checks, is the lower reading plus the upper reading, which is 334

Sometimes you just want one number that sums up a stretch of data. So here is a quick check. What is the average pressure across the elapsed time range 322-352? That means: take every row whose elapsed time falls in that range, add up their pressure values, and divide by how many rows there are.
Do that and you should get 163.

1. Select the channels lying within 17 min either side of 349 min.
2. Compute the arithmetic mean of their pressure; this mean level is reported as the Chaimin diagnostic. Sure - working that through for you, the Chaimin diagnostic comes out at 169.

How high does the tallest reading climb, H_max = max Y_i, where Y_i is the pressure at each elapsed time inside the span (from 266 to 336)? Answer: 213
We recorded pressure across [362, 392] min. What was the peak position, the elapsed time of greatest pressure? 369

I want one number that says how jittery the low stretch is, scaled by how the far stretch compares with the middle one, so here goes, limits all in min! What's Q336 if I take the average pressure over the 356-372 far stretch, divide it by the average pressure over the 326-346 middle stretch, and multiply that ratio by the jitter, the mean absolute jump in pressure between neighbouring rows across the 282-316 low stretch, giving 22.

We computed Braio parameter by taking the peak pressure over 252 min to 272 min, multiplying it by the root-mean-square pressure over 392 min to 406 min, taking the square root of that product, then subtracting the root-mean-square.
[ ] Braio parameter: 30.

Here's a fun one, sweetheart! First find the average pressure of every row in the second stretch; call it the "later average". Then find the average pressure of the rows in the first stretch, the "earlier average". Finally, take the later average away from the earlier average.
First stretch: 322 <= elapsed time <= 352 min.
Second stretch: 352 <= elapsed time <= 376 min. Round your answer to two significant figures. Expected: -11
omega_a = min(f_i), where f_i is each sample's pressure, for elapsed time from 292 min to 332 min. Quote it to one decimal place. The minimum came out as 89.9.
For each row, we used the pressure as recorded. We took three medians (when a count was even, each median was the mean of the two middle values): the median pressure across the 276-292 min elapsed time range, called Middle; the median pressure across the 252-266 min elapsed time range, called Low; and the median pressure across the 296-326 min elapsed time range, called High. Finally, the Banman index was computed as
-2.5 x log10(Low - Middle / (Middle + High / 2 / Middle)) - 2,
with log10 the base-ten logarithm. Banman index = -7.76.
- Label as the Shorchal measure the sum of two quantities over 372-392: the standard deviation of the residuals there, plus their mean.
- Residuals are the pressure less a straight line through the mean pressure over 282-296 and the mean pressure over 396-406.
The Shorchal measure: 27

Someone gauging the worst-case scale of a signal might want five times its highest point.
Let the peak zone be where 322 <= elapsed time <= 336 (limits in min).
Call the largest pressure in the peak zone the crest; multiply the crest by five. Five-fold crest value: 850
